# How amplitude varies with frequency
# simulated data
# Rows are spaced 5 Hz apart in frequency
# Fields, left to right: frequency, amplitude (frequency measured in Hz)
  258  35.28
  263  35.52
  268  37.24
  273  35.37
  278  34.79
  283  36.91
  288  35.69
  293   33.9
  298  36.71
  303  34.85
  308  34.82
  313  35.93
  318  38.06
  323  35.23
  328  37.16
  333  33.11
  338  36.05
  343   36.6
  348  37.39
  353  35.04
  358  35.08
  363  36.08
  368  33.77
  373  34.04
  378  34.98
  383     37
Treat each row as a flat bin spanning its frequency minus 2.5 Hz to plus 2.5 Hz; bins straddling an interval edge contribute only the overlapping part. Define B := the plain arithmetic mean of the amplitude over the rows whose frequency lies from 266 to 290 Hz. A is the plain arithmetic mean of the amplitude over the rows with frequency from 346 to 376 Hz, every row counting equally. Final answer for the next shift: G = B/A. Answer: 1.02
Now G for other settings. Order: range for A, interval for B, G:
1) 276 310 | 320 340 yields 1.00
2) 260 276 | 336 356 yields 1.01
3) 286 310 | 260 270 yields 1.03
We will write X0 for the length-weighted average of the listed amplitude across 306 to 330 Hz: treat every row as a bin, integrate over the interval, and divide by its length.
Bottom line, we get 36.3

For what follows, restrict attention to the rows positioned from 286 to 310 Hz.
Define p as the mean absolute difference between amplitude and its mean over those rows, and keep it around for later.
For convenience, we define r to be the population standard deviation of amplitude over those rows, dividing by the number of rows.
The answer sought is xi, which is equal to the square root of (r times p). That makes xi 0.87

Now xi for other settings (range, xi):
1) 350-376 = 0.77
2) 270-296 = 0.89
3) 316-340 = 1.55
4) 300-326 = 1.08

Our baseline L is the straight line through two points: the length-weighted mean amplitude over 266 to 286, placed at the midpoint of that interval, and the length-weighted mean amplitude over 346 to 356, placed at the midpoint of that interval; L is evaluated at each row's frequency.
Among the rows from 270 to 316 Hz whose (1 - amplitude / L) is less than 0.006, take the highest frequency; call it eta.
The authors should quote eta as 313 Hz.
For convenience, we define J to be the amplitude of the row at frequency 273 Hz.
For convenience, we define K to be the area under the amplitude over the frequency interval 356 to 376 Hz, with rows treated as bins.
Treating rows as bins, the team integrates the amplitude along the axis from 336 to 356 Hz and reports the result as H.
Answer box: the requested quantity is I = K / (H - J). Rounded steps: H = 725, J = 35.37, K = 695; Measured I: 1.01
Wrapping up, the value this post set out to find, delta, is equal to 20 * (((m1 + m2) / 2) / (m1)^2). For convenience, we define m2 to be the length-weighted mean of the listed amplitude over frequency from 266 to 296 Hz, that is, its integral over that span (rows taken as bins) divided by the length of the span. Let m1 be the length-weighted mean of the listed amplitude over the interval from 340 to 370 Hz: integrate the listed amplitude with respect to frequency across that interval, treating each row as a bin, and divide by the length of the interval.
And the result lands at 0.560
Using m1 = 35.7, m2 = 35.6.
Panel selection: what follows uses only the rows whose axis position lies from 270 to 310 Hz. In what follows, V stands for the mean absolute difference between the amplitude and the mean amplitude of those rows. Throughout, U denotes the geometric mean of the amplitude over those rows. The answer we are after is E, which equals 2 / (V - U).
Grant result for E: -0.0578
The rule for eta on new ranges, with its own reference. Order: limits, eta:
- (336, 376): 363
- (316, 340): 338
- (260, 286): 283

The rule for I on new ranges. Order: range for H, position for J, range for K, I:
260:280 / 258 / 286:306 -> 1.04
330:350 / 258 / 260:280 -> 1.05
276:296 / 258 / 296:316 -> 1.06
